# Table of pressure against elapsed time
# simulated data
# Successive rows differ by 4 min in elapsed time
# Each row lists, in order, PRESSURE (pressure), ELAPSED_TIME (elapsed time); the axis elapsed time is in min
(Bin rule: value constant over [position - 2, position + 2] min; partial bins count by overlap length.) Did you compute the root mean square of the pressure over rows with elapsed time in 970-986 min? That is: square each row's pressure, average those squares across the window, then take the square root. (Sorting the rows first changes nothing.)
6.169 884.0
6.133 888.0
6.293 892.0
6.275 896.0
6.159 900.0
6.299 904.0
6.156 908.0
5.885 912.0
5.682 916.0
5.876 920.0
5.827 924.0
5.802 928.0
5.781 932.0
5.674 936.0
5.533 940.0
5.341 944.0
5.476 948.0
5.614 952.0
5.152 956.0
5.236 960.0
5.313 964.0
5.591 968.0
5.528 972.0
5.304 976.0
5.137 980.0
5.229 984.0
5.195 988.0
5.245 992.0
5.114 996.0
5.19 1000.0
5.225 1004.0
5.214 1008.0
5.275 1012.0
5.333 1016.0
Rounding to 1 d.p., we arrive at 5.3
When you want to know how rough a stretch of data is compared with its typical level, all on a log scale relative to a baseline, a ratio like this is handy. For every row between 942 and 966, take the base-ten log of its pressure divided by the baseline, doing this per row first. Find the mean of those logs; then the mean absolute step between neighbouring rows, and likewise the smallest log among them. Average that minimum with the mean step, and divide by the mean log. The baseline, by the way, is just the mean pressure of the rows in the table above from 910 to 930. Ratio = 0.53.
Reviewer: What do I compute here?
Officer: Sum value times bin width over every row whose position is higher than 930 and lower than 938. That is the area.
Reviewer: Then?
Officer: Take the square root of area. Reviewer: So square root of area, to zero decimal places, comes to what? 7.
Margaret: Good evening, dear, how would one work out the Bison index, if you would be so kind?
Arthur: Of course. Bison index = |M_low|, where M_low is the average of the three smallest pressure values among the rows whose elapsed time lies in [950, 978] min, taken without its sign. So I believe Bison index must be 5.23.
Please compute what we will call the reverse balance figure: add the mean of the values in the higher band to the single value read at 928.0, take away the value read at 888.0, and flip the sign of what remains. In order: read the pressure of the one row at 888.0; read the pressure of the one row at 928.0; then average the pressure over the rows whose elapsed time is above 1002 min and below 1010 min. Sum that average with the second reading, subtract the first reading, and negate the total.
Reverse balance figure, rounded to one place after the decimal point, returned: -4.9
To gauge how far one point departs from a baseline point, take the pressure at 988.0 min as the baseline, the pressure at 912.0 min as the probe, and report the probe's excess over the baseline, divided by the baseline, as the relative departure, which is 0.133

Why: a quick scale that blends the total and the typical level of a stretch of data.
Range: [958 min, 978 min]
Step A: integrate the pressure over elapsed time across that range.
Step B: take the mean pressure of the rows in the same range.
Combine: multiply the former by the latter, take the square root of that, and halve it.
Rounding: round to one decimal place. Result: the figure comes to 12.1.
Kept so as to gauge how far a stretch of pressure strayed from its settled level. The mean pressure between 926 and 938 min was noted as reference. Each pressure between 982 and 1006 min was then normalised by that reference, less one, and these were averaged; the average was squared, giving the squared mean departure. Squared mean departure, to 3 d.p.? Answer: 0.009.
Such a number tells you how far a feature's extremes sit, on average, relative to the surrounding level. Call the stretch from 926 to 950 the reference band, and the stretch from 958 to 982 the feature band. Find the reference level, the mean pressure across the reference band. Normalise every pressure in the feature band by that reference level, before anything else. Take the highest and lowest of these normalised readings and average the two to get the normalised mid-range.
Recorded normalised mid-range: 0.96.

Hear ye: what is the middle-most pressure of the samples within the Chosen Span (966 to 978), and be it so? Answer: 5.5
